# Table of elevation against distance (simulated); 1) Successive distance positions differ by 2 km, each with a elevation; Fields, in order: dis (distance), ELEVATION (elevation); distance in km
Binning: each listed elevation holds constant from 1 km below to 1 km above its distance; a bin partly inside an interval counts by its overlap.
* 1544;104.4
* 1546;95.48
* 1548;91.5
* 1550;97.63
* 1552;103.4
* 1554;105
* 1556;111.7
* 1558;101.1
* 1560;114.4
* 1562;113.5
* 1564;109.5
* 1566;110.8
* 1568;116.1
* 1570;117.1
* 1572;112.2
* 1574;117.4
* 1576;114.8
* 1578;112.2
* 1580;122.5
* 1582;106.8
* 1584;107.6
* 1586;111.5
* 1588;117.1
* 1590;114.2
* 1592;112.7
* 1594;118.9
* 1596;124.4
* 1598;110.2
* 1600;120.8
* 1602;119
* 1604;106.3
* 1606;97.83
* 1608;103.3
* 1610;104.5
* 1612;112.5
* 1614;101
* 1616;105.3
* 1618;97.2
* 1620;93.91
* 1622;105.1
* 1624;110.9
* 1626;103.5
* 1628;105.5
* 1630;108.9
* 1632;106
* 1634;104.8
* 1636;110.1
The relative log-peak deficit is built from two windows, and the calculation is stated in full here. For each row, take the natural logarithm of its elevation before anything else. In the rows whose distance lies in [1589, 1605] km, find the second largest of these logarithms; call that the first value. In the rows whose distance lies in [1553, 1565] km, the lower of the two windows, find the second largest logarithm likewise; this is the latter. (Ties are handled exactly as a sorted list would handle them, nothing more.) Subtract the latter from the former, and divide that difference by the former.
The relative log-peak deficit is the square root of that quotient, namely 0.11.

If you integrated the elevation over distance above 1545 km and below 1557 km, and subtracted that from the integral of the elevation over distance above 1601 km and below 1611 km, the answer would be -148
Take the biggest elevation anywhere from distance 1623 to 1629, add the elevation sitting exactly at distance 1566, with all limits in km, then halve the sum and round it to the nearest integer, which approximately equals 111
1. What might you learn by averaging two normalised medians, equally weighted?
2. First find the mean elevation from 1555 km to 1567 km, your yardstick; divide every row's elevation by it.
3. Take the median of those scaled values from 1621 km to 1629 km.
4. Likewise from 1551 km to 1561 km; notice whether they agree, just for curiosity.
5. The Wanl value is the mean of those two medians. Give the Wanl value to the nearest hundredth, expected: 0.95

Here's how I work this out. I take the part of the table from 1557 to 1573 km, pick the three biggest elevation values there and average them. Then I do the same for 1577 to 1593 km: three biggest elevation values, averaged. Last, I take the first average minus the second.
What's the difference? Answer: -2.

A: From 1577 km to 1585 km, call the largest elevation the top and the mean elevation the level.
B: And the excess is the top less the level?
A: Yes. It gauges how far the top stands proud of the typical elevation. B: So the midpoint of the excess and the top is 66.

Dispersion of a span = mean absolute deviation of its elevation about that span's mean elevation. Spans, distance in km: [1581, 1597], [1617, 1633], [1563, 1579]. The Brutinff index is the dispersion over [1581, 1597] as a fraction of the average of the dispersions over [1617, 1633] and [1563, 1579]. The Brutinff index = 1.3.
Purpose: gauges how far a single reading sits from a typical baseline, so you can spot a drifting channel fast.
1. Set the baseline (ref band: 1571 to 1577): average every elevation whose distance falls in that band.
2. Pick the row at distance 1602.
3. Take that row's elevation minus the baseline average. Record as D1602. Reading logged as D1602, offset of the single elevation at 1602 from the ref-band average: 4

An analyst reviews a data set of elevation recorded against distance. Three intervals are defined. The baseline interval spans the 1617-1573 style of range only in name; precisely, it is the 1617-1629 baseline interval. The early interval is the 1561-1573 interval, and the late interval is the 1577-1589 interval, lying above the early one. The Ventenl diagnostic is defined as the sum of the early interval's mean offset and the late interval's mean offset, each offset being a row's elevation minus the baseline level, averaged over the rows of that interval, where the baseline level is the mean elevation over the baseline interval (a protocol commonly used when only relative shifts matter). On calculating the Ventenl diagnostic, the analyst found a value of 21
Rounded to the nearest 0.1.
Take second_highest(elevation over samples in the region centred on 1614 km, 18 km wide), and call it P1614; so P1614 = 105.3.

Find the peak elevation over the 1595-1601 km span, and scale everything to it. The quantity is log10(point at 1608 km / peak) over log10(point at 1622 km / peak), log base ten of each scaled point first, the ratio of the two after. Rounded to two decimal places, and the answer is 1.10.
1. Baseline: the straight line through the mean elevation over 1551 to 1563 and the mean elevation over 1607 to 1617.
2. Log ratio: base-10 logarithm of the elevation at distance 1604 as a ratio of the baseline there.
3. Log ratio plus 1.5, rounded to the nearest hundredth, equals 1.50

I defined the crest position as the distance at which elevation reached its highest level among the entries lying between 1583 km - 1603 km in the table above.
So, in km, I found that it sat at 1596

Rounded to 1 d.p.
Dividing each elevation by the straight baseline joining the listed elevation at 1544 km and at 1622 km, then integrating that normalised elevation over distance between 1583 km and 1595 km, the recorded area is 13.0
